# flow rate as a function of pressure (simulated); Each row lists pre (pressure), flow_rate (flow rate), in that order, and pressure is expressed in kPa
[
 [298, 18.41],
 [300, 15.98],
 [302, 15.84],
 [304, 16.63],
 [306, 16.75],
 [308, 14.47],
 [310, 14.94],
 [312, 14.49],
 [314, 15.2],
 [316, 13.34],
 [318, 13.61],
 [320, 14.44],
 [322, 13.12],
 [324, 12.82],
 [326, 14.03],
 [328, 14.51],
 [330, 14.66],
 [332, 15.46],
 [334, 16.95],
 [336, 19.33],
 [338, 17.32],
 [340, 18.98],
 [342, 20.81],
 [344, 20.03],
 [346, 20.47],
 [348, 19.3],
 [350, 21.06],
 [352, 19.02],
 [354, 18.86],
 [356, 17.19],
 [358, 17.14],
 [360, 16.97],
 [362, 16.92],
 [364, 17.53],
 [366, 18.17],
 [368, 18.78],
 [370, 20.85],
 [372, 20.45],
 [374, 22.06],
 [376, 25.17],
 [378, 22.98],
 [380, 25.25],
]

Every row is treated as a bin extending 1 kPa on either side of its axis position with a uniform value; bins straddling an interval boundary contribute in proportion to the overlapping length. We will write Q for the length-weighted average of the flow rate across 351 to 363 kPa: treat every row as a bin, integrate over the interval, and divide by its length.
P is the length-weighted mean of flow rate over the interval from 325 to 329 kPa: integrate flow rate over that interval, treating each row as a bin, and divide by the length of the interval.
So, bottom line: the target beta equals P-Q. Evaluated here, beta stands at -3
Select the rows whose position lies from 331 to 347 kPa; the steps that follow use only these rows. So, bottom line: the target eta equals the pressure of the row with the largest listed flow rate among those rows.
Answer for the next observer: 342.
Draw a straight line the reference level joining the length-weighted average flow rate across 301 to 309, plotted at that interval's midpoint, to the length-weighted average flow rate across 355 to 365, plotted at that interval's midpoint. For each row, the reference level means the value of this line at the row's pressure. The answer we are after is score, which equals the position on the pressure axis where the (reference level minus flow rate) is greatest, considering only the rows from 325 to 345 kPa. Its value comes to 326 kPa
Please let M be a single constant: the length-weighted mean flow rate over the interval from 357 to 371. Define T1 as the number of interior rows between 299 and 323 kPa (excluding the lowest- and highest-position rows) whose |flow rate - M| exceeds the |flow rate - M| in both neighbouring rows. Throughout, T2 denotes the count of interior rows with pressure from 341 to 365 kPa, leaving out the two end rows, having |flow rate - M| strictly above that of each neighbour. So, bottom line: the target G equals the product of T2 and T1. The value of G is 12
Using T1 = 4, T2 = 3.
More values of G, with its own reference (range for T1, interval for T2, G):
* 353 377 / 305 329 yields 8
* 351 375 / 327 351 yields 6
